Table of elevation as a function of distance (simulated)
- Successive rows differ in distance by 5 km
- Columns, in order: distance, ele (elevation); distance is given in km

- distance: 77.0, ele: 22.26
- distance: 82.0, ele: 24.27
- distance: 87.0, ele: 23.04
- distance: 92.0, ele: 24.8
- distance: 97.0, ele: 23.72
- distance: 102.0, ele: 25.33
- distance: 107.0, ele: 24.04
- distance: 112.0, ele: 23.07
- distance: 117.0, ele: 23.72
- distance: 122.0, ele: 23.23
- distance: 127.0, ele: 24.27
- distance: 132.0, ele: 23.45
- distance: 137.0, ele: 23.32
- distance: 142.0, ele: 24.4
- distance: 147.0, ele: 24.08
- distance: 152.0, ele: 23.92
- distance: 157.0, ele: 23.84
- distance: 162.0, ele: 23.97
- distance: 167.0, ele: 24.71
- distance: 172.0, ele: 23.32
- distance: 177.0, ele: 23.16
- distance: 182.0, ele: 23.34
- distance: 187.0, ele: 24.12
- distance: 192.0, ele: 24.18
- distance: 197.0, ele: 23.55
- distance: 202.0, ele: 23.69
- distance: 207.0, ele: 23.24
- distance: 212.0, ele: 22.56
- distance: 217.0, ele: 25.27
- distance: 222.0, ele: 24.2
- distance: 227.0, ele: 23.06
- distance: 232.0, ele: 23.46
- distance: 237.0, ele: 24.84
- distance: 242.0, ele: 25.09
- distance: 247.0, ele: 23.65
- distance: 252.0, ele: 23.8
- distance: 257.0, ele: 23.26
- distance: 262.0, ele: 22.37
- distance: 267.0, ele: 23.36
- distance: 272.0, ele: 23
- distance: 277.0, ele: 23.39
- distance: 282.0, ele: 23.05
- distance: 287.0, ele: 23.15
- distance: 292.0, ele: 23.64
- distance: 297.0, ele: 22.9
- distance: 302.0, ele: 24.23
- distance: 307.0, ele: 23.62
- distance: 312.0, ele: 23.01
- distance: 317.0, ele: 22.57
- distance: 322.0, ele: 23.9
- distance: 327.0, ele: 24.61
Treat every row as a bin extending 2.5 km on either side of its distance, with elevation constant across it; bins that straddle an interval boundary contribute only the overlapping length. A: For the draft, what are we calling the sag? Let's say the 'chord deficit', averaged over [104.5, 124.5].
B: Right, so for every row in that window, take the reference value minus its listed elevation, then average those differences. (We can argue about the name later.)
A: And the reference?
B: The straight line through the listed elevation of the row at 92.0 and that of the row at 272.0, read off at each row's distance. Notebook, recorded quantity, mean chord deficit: 1.1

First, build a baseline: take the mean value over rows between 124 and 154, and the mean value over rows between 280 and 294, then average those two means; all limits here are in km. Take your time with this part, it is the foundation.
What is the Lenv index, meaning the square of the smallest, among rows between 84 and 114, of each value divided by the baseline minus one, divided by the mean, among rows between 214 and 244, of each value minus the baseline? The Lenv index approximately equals 0.0008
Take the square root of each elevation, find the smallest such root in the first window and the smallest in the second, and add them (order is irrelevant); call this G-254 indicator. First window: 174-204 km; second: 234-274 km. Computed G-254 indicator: 9.54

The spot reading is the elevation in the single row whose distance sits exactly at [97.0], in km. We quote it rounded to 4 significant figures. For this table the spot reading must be 23.72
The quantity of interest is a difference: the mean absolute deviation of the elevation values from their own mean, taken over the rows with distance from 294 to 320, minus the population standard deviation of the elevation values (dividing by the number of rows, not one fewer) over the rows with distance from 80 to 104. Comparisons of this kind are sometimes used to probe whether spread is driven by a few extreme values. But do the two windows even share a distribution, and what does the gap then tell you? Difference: -0.27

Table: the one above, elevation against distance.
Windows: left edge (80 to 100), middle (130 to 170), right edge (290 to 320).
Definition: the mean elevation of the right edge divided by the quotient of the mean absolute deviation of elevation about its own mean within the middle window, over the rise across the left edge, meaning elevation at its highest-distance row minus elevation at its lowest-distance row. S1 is -39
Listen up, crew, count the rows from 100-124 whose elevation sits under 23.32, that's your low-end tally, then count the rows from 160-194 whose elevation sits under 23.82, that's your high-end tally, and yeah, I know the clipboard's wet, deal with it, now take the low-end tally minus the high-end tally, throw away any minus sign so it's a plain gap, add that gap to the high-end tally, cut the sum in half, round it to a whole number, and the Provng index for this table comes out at 2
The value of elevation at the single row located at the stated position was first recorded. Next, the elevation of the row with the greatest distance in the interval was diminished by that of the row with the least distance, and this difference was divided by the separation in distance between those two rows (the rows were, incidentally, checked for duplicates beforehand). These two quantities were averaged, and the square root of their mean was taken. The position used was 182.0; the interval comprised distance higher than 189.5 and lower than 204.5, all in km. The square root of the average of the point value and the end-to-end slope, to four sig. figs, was 3.413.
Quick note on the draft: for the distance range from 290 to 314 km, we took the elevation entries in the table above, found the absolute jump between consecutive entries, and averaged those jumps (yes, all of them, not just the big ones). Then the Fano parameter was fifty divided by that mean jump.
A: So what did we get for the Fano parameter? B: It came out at 61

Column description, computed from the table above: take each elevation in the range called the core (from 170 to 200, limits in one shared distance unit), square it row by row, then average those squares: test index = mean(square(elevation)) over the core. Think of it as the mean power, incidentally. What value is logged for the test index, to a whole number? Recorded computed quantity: 558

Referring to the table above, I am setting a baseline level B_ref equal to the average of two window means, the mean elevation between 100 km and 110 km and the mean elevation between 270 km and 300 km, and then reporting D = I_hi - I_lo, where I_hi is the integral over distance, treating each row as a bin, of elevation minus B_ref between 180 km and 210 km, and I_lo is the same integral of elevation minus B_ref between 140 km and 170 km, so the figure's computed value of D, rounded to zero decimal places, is -14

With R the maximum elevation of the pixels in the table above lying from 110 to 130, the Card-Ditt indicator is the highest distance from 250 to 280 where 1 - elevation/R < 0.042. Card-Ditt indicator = 277.0 km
